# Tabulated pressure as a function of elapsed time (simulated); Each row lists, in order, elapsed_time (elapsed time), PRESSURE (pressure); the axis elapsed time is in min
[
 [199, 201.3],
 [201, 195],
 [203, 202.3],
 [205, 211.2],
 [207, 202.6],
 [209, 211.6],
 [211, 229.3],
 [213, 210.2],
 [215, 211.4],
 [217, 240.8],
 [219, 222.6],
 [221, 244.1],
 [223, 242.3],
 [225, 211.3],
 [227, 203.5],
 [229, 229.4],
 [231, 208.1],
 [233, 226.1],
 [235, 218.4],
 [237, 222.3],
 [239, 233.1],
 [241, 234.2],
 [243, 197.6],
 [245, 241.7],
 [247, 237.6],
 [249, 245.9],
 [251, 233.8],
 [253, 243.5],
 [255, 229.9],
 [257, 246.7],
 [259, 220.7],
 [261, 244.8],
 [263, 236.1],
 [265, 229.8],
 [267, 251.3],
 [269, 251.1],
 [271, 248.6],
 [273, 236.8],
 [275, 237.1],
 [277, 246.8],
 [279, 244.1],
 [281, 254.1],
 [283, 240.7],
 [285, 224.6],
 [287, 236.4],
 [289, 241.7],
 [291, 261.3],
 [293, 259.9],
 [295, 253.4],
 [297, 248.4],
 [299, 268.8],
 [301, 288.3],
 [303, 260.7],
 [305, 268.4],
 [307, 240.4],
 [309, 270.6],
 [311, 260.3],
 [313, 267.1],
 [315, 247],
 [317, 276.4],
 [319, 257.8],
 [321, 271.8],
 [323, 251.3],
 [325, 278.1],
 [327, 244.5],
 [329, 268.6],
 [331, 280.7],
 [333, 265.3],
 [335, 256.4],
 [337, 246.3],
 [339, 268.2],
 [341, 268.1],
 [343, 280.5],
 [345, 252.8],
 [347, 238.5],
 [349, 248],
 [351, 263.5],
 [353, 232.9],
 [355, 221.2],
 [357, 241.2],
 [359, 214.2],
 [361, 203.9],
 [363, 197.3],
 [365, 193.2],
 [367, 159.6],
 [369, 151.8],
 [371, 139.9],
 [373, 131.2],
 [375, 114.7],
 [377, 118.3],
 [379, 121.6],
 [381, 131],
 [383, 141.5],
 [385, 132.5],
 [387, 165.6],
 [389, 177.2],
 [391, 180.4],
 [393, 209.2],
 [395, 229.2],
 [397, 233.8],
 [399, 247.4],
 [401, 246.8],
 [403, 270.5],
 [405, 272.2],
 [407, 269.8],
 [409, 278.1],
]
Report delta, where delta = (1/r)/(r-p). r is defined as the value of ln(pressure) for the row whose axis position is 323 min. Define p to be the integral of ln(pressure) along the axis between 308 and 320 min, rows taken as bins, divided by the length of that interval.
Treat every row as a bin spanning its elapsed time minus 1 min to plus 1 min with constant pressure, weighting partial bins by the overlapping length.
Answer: -4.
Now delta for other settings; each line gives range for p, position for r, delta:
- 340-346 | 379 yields 0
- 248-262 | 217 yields 14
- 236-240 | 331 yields 1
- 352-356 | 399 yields 2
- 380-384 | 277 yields 0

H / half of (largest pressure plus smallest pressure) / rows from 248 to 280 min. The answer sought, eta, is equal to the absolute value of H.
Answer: 236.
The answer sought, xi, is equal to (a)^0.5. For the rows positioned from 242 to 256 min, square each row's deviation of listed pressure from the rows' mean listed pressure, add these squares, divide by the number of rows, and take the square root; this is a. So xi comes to 3.9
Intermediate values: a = 15.3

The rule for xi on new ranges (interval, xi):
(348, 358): 3.8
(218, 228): 4.0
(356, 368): 4.9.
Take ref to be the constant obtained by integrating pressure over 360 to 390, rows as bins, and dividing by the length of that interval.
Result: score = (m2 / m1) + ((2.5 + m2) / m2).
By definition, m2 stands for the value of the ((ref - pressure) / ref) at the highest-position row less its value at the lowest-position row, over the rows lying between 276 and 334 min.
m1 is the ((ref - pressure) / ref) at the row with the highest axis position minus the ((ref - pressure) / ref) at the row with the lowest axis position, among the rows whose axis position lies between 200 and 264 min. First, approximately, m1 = -0.3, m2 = -0.12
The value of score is -19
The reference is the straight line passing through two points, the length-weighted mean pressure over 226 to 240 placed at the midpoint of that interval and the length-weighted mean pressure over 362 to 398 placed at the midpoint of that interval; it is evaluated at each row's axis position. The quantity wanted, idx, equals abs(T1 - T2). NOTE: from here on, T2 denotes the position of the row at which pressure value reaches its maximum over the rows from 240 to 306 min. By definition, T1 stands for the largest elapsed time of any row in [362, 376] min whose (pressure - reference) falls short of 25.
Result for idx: 74 min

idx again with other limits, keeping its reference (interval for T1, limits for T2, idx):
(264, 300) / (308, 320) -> 32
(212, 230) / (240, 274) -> 38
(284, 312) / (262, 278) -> 18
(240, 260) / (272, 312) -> 42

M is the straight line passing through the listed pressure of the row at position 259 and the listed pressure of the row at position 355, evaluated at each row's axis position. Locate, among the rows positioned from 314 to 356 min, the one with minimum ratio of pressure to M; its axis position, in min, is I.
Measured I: 355 min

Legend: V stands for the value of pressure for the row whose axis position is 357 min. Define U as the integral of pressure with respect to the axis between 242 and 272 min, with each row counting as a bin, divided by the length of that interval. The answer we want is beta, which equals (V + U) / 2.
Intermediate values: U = 237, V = 241.2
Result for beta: 239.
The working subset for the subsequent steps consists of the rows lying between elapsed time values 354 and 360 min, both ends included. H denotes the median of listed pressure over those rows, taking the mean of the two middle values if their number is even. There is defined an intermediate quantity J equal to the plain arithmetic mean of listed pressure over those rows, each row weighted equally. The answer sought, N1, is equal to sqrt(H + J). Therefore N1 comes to 21.1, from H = 221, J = 226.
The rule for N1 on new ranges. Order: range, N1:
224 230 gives 20.6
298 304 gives 23.3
